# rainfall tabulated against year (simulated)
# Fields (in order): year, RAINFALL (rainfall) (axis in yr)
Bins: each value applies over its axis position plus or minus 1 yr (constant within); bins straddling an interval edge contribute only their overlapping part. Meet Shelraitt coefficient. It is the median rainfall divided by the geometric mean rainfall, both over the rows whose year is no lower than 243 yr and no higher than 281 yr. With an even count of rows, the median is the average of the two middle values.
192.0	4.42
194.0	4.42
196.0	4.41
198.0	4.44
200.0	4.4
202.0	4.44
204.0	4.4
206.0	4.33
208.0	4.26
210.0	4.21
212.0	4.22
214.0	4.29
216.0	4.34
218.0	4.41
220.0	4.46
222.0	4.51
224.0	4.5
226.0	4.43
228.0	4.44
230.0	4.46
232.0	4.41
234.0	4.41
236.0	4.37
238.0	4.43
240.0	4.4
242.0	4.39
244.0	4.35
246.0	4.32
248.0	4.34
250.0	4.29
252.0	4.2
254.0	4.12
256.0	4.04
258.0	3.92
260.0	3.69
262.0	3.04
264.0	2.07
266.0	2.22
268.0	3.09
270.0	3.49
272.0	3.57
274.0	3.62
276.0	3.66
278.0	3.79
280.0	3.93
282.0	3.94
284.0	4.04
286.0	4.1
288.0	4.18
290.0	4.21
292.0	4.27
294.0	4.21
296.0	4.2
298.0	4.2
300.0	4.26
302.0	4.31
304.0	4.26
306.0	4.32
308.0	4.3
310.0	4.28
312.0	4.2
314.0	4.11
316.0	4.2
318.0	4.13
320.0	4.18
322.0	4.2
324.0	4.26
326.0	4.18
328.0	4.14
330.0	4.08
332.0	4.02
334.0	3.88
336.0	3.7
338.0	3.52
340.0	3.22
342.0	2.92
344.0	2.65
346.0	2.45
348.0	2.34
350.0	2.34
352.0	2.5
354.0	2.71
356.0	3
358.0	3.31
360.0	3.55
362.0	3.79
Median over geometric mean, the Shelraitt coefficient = 1.05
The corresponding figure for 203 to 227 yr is 1.00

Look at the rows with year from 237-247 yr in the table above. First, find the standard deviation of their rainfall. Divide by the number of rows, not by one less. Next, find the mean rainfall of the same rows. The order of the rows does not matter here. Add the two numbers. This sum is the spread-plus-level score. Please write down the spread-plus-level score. 4.42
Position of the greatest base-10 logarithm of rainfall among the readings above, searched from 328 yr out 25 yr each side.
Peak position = 306.0 yr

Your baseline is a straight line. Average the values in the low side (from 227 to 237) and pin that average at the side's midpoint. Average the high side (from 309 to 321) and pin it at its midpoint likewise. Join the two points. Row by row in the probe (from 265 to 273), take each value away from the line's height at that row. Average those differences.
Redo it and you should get 1.22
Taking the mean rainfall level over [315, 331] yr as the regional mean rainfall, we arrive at 4.17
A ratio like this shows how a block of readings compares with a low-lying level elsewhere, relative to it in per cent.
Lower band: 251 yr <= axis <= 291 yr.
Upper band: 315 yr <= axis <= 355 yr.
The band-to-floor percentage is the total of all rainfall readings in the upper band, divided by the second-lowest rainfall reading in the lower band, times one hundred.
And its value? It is 3136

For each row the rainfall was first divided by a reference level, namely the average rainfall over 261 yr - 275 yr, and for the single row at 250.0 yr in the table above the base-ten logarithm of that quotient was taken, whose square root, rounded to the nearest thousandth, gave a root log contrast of 0.392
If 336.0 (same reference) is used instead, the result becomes 0.298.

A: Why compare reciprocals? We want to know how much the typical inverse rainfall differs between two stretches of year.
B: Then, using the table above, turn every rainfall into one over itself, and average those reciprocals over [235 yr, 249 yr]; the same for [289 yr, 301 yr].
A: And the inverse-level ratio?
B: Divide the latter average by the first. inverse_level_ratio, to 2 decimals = 1.03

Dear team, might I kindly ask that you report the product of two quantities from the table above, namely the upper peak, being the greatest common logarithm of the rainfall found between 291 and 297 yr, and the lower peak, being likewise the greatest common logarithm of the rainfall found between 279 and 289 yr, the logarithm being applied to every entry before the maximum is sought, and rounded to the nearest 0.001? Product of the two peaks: 0.392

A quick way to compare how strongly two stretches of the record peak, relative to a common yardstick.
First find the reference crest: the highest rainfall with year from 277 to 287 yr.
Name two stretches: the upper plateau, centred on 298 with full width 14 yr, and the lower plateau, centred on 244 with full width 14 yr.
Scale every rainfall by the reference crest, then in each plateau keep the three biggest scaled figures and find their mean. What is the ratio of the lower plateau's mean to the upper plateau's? 1.03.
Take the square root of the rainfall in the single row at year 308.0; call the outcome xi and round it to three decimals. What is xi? 2.074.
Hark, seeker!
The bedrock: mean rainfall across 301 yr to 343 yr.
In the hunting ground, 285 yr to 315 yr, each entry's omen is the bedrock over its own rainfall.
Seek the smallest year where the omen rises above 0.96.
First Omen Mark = 286.0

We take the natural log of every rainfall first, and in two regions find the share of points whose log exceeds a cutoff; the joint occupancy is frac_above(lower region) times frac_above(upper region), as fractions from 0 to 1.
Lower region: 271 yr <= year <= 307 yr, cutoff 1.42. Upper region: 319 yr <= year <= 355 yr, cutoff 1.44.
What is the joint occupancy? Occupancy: 0.03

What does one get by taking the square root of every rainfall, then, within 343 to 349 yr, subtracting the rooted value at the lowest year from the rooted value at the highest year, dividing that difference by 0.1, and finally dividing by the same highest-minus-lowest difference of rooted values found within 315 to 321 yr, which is 201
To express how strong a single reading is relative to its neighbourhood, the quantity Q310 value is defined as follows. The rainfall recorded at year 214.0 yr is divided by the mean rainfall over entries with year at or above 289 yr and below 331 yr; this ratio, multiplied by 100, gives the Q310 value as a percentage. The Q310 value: 102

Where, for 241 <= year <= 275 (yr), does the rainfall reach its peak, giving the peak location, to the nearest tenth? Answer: 242.0 yr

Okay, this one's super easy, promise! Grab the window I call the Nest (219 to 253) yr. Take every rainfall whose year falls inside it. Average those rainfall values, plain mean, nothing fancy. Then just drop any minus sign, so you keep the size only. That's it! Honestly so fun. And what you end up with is 4.4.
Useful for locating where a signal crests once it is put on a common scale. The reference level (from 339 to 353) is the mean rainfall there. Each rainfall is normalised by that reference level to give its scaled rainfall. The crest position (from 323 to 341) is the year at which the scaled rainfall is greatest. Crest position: 324.0 yr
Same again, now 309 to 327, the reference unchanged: 310.0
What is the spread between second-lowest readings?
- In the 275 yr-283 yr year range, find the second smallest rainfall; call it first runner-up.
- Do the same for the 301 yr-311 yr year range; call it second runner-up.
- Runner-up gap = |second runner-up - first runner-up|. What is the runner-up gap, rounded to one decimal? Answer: 0.5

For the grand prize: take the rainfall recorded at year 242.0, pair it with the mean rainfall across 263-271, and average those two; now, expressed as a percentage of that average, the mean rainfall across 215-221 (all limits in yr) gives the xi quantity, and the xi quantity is 124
